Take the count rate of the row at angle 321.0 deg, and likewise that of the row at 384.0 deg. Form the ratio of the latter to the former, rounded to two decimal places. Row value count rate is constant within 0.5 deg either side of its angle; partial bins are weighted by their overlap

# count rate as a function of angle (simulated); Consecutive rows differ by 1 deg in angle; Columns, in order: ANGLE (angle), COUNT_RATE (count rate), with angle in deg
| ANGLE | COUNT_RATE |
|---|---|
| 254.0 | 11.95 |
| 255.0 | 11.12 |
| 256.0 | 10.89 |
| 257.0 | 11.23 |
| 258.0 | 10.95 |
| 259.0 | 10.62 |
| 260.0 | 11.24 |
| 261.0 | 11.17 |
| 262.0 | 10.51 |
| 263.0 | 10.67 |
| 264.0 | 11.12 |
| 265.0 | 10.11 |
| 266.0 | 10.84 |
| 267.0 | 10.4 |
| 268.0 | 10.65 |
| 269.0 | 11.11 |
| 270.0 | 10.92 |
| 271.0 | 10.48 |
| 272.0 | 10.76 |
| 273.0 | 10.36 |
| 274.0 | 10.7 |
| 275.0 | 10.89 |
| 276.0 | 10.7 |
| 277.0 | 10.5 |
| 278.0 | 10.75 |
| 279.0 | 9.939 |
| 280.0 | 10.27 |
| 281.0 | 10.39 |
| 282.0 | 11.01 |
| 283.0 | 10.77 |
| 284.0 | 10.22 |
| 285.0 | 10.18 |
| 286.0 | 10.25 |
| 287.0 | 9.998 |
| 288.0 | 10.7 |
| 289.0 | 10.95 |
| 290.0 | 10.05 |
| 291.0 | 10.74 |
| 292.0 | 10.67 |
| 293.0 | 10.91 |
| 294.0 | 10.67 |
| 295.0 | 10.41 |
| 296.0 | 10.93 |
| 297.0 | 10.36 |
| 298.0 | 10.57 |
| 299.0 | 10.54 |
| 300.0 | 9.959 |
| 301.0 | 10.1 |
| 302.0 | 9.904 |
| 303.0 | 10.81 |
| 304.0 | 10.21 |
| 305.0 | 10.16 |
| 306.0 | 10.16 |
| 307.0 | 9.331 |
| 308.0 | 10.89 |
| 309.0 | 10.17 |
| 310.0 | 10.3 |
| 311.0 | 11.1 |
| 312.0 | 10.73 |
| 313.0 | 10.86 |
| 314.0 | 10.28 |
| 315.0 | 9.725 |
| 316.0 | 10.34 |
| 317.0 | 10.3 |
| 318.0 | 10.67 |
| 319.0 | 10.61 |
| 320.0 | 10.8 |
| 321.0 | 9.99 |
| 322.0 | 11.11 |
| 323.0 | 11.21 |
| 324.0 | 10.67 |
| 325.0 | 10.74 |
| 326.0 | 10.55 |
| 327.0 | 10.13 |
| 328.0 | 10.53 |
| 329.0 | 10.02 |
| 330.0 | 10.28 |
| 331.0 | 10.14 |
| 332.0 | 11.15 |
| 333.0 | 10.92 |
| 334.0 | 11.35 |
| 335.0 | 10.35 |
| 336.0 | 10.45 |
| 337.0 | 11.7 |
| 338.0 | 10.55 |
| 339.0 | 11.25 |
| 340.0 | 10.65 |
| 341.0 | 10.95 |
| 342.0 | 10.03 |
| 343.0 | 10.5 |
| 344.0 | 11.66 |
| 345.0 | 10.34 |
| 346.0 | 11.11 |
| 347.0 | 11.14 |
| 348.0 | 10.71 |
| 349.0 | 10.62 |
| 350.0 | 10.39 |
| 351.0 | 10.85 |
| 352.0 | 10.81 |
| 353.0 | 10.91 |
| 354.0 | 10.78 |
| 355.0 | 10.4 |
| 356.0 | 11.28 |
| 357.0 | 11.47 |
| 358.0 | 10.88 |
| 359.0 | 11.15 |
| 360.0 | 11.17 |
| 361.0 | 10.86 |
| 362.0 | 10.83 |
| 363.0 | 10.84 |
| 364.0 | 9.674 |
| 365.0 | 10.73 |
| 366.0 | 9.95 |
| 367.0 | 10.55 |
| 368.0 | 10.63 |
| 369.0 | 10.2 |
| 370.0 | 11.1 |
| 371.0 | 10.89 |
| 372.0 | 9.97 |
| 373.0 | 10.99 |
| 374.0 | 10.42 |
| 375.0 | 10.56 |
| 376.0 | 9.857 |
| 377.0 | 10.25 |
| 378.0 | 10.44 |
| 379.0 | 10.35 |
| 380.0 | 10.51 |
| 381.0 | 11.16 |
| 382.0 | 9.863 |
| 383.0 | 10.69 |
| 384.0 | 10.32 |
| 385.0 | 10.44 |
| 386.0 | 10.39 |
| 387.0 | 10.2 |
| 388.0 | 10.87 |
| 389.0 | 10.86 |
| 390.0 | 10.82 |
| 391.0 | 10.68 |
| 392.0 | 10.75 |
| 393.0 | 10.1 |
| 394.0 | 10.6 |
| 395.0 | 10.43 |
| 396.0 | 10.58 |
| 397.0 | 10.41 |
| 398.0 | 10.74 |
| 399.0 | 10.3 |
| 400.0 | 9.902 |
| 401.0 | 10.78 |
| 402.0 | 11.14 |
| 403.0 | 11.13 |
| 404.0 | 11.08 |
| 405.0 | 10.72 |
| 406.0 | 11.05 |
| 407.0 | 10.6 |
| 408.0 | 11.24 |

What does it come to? 1.03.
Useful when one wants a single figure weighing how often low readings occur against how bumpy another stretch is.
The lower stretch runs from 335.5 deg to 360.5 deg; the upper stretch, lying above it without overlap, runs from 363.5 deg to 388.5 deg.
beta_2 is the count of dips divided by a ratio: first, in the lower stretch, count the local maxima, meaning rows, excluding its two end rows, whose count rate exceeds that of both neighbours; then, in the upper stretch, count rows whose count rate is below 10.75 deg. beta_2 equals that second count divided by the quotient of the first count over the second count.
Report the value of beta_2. 50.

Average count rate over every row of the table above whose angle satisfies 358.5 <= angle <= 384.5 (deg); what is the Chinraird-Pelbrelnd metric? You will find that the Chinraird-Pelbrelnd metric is 10.5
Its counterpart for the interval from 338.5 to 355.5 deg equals 10.8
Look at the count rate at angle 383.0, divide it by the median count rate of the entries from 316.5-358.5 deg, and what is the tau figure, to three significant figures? 1.00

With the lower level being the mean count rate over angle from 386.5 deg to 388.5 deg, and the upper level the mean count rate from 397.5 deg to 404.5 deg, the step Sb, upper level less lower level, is 0.19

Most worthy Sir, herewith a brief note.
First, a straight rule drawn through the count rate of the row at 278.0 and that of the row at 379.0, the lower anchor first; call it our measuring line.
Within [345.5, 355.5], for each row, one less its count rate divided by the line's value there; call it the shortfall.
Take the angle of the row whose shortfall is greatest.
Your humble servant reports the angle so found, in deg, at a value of 350.0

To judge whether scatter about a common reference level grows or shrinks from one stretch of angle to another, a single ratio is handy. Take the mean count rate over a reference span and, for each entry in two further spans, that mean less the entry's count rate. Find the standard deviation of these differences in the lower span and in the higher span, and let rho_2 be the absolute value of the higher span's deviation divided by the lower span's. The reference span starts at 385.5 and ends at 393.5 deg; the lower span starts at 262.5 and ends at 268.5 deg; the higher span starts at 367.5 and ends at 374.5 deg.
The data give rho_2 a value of 1.2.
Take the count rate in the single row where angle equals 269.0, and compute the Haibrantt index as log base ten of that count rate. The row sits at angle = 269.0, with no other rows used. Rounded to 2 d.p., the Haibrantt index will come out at 1.05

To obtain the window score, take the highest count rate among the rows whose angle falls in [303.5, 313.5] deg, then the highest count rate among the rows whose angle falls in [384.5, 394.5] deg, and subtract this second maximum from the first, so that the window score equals 0.23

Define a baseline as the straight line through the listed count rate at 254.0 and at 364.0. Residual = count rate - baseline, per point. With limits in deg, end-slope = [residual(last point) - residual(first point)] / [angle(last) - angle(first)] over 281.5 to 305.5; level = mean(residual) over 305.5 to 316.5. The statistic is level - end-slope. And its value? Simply -0.40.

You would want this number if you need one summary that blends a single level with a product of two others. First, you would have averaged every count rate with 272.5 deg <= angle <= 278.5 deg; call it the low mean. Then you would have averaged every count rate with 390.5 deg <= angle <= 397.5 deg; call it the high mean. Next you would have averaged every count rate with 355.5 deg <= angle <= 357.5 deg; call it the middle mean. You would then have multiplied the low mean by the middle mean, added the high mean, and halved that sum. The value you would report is 66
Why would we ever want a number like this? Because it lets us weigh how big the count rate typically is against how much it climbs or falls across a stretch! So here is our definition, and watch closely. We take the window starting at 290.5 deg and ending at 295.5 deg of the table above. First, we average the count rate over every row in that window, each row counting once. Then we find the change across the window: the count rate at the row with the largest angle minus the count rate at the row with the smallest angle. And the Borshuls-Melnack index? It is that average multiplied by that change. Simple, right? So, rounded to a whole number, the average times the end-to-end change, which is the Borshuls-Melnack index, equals -4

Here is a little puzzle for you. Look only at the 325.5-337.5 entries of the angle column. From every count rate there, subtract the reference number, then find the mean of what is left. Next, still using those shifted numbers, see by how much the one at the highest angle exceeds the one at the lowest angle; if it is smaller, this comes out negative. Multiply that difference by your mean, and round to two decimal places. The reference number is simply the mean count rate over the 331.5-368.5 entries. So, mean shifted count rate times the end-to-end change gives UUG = -0.19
